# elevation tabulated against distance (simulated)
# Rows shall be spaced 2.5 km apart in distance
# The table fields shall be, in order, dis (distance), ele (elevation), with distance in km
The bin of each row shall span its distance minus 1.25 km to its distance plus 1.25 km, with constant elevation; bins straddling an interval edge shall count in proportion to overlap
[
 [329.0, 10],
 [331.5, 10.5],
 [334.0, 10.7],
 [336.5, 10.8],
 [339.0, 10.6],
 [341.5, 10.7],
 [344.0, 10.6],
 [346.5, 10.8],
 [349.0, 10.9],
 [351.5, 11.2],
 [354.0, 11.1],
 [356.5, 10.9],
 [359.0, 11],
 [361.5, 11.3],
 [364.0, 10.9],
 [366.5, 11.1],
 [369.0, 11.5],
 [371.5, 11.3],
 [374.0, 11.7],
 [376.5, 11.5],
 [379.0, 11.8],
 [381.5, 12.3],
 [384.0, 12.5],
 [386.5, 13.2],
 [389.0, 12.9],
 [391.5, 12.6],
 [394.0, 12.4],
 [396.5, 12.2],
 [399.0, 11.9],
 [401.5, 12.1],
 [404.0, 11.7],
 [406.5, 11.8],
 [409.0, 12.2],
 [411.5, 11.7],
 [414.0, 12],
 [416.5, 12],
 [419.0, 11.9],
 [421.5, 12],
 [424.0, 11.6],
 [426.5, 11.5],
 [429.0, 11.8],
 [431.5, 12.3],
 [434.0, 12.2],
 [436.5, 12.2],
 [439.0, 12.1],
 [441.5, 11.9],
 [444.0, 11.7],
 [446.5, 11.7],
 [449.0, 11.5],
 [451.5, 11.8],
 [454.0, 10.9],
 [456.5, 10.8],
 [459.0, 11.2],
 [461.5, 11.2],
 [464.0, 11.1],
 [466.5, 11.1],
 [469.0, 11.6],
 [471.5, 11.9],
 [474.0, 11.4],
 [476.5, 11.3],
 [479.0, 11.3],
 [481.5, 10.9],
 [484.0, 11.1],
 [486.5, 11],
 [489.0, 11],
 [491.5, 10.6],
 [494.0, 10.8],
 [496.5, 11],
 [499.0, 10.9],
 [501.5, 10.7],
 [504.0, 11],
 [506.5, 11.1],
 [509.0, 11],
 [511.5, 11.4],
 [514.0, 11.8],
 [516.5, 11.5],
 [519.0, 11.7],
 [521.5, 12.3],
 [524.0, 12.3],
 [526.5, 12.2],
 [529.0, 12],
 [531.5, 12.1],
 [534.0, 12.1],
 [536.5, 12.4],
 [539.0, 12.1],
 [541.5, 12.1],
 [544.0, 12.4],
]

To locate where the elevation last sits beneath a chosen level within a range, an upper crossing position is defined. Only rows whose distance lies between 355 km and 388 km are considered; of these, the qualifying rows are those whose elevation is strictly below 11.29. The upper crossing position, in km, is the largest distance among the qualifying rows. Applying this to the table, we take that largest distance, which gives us 366.5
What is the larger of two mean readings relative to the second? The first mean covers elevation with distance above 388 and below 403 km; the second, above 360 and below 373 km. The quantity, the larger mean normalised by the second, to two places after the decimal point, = 1.10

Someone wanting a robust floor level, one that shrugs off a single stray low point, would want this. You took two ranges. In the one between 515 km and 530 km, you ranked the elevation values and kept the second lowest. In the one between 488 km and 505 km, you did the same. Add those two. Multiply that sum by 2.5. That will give 56.0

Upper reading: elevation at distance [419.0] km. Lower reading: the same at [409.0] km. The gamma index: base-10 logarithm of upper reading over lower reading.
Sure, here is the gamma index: -0.01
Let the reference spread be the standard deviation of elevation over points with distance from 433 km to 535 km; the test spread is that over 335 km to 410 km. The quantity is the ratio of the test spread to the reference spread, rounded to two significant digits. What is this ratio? 1.4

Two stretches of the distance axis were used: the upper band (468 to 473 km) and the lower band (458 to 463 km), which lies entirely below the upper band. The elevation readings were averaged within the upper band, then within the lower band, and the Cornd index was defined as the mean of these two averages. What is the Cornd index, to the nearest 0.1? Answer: 11.5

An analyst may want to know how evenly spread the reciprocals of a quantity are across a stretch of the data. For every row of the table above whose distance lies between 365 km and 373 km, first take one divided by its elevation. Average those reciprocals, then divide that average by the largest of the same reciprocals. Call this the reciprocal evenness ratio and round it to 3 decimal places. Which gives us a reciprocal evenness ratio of 0.983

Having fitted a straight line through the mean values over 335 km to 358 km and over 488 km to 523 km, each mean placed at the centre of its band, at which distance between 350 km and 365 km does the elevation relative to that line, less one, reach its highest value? 361.5 km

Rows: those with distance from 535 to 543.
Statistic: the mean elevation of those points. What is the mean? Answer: 12.2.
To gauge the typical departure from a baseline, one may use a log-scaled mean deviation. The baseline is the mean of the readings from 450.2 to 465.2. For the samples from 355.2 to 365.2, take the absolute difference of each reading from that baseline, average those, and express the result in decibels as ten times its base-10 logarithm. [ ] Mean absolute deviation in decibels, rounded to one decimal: -6.8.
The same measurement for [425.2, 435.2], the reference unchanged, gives -1.1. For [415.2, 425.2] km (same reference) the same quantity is -1.5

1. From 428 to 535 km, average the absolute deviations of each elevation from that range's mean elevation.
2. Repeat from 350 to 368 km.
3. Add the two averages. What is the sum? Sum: 0.57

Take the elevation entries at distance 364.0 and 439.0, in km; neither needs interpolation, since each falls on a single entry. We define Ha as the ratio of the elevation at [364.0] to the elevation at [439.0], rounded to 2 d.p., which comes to 0.90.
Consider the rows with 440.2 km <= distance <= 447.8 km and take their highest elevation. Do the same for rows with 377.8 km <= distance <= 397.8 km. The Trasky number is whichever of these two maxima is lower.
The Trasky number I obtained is 11.9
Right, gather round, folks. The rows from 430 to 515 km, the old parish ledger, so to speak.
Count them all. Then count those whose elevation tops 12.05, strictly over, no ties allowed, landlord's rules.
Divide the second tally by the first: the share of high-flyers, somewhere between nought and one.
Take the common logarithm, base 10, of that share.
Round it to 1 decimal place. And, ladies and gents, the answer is -0.9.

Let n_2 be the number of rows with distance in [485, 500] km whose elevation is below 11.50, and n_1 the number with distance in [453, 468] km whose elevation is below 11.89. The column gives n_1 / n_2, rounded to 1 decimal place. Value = 1.0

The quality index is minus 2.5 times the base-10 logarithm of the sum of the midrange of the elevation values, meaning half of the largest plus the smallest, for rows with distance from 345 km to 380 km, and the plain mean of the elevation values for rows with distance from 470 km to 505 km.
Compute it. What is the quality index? -3.37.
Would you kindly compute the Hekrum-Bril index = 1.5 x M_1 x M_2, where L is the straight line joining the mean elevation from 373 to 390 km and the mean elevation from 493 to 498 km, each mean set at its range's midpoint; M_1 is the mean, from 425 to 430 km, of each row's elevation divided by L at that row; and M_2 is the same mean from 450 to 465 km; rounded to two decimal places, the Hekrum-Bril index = 1.47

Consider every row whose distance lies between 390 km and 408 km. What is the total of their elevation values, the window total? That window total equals 85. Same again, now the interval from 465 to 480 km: 69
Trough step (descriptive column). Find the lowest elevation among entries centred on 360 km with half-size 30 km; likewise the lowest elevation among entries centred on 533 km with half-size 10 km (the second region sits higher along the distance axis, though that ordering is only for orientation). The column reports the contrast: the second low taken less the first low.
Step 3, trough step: 1.5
